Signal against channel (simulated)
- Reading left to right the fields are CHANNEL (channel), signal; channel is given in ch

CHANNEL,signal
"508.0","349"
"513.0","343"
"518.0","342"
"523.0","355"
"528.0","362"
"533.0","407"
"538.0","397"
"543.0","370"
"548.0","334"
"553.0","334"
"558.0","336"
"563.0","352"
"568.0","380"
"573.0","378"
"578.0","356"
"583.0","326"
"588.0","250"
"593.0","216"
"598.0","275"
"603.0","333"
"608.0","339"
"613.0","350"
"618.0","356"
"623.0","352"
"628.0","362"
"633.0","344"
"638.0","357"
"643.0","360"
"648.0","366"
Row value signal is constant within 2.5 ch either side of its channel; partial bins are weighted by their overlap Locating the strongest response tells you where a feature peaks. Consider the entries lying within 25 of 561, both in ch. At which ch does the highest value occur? 538.0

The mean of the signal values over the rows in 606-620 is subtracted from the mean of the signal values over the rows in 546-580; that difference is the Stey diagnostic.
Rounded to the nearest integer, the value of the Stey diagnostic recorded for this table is 5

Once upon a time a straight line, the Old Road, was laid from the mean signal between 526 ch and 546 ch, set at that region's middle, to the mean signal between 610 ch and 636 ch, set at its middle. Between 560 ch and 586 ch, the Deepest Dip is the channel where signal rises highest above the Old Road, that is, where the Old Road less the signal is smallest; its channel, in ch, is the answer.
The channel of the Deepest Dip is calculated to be 568.0 ch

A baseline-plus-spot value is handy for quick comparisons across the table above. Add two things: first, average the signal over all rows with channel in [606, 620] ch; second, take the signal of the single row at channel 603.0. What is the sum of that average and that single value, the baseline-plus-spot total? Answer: 681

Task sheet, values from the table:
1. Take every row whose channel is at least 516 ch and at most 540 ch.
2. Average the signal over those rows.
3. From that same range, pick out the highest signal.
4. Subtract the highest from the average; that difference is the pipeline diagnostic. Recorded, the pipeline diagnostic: -34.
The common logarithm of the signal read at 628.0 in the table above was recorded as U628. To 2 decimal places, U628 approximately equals 2.56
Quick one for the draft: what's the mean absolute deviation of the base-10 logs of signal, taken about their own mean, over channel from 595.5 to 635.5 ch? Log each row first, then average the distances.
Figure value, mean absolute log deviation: 0.024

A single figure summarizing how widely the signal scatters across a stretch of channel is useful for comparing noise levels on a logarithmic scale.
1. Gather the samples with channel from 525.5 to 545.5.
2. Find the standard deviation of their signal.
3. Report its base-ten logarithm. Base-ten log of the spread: 1.3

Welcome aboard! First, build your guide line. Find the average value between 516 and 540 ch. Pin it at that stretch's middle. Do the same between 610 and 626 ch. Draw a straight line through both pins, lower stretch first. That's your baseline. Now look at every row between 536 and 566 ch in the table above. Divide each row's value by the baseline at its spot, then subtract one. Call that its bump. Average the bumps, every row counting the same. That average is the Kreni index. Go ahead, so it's -0.04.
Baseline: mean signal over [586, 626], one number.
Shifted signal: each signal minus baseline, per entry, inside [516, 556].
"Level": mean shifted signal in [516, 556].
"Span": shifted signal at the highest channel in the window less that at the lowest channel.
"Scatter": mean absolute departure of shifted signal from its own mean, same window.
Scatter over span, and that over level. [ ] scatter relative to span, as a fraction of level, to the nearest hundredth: -0.05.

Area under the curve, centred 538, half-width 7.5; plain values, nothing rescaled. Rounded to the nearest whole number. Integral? 5870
